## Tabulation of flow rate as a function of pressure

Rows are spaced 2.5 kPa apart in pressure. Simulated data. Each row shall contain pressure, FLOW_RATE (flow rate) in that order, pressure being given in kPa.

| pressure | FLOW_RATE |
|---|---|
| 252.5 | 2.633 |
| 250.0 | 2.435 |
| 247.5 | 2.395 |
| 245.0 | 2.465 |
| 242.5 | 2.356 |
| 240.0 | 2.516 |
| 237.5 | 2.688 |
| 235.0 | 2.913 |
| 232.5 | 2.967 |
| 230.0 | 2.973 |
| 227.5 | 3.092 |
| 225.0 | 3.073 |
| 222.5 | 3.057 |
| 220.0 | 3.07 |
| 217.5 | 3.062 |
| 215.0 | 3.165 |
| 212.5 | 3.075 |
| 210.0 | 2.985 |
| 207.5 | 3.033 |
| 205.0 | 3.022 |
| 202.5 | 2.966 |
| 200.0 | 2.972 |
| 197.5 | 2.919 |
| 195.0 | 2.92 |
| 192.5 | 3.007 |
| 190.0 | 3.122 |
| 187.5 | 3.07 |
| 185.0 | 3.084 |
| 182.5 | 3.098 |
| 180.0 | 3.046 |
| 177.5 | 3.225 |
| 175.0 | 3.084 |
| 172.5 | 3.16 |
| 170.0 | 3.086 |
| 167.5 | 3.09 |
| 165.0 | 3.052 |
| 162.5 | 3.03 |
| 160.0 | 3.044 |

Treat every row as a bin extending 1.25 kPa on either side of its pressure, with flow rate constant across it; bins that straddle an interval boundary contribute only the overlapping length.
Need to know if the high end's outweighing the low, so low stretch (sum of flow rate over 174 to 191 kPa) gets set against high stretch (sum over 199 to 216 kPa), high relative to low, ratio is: 0.98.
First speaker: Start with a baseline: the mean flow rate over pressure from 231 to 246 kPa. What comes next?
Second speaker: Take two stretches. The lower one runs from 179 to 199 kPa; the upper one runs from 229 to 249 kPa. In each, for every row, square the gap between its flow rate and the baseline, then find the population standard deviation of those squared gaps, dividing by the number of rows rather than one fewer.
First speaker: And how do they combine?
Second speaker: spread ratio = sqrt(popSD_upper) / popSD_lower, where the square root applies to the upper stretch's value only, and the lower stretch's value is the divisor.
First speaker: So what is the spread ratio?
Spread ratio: 3.6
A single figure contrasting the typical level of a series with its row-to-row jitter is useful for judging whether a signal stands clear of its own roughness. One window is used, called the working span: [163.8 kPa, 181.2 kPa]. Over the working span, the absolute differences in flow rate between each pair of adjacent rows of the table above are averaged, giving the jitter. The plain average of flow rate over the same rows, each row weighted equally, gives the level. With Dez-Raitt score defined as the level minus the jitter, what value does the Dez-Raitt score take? 3.02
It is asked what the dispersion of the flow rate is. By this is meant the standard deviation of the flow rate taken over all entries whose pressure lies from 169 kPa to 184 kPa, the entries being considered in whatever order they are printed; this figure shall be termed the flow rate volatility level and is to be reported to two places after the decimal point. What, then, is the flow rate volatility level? 0.06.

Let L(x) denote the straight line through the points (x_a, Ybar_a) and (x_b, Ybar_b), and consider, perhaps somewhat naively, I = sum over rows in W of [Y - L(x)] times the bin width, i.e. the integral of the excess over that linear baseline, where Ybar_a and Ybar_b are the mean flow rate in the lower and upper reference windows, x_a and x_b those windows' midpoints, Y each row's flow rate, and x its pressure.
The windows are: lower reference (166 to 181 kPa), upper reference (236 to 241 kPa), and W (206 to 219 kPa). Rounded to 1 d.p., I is 3.2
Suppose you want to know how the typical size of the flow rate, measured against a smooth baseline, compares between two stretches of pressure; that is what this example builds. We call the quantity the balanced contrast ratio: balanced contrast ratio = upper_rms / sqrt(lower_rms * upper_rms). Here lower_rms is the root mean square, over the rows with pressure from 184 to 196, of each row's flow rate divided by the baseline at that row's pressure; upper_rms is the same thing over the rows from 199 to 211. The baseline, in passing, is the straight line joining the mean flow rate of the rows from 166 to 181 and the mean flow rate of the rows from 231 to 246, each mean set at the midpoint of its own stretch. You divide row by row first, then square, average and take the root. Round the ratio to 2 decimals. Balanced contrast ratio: 1.01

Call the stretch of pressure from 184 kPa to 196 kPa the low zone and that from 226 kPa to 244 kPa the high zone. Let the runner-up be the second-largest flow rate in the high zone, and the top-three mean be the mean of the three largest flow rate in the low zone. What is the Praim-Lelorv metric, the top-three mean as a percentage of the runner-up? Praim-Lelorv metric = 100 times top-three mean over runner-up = 104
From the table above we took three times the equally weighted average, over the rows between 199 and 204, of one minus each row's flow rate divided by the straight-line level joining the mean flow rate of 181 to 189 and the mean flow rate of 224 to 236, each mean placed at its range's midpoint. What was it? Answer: 0.08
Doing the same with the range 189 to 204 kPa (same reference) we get 0.08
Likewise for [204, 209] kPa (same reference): 0.02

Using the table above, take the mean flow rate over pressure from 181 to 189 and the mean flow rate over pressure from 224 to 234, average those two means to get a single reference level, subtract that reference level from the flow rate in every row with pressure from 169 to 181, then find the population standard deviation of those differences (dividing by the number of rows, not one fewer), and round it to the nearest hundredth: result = 0.06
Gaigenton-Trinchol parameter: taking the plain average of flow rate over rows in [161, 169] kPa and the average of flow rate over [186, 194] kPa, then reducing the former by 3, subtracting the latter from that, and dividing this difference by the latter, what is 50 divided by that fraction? -51.0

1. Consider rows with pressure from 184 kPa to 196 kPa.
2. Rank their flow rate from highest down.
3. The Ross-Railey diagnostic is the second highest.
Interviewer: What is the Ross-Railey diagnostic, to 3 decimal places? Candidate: 3.084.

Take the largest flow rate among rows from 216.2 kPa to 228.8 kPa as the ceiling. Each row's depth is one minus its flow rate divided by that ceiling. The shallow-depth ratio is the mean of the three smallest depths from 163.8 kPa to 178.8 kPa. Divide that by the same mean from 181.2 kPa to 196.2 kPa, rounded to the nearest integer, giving 7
